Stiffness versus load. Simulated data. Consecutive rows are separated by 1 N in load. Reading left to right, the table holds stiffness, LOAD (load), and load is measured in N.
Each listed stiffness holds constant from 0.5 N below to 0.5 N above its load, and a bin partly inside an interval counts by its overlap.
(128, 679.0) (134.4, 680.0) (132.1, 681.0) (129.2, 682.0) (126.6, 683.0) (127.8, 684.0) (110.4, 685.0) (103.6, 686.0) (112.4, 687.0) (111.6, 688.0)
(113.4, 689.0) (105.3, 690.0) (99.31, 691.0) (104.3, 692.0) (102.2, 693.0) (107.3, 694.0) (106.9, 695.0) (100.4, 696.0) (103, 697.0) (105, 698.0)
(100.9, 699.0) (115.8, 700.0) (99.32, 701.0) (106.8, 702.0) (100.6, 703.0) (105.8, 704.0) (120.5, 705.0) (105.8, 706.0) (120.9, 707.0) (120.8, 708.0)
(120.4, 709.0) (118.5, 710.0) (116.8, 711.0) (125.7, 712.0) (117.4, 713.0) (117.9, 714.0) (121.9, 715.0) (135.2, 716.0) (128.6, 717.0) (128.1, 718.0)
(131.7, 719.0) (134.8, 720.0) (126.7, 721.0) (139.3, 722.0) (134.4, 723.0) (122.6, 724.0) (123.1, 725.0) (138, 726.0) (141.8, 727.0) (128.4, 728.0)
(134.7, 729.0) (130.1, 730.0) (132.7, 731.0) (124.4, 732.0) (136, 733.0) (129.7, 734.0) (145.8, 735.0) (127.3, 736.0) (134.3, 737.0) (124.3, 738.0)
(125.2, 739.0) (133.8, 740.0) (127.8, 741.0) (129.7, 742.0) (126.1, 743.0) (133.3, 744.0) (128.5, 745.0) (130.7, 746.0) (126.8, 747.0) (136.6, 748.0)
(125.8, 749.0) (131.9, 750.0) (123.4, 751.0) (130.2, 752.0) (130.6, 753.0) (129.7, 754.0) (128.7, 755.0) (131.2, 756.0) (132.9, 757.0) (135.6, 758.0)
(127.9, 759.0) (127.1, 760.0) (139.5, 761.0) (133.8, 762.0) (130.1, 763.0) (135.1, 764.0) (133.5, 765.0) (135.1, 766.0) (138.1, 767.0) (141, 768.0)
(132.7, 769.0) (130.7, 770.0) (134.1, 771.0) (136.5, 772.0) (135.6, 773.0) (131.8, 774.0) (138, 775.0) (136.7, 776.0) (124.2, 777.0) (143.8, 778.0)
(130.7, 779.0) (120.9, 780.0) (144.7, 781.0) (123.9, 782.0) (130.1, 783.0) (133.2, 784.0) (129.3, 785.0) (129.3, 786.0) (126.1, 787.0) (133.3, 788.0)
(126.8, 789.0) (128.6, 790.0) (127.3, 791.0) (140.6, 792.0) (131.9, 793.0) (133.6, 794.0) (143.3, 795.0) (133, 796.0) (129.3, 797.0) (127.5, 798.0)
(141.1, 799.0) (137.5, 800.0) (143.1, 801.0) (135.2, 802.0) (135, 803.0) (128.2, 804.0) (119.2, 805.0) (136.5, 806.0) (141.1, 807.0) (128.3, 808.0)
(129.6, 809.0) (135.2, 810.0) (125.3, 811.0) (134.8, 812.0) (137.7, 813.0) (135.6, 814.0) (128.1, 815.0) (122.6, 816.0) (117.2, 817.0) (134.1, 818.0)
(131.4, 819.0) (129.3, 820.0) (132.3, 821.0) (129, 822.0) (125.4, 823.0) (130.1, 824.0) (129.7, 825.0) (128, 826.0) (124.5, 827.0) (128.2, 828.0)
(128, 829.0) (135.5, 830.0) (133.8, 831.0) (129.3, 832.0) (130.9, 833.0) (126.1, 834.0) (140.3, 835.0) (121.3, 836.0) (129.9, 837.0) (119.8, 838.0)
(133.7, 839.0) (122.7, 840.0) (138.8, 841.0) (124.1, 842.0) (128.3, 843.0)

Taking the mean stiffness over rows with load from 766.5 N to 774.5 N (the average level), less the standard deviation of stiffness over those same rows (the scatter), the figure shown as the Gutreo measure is 132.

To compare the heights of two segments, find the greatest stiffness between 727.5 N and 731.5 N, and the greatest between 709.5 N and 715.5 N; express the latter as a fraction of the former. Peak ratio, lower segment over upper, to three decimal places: 0.933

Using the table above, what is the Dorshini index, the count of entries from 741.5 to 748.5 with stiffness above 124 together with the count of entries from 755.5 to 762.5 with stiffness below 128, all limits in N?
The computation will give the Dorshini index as 9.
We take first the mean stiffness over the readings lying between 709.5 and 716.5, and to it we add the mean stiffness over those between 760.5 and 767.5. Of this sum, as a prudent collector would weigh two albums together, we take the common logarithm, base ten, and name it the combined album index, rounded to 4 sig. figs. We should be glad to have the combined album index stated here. 2.410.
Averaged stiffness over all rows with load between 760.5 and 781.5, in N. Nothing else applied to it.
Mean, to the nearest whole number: 135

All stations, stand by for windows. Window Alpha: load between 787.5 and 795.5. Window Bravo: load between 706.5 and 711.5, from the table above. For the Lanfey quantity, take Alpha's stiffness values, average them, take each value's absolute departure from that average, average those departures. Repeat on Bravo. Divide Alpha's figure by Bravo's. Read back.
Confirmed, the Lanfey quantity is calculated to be 3.1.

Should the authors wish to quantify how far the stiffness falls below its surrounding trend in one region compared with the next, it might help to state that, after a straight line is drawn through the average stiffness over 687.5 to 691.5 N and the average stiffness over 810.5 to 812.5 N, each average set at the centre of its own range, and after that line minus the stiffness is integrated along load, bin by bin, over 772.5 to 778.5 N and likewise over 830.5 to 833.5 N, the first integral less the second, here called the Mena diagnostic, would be -77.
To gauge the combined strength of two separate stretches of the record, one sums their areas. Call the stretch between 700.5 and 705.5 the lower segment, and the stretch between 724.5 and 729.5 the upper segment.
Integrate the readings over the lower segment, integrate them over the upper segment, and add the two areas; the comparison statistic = 1199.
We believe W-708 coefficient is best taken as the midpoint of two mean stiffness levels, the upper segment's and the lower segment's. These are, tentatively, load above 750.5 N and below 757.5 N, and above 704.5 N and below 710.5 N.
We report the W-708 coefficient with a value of 124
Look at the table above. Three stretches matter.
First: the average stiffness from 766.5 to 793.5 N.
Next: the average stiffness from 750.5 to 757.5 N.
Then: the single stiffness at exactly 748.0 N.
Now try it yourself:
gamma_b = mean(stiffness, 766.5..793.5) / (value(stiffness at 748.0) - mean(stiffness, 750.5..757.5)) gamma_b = 19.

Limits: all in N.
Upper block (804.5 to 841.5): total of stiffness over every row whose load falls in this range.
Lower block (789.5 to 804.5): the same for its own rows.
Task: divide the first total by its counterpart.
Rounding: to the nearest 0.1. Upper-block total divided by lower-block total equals 2.4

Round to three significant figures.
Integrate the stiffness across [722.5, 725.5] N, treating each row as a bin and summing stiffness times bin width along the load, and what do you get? 380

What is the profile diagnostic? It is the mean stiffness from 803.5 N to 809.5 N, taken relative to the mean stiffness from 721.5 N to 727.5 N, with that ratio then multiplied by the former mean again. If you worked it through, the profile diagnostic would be 128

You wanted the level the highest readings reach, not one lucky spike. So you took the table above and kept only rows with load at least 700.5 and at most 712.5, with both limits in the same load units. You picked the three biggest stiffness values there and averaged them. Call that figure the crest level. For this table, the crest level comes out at 122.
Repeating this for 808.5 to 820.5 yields 136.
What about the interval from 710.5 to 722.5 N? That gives 136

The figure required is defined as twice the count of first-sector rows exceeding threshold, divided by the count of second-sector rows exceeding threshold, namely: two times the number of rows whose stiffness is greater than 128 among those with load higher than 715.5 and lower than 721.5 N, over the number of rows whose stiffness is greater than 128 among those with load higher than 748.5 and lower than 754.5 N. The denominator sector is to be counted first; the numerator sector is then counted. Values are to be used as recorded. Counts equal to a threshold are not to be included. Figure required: 2.50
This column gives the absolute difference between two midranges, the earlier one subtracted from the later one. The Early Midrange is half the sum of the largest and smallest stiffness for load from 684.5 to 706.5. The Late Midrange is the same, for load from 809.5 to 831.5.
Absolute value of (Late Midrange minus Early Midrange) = 17.5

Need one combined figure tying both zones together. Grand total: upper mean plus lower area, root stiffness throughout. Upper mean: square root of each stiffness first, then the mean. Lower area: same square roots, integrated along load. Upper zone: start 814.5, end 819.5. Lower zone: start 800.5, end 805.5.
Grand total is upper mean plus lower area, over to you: 69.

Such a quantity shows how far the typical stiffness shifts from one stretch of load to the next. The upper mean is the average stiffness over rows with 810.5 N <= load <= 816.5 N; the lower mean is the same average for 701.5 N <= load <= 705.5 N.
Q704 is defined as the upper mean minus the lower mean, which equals 22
